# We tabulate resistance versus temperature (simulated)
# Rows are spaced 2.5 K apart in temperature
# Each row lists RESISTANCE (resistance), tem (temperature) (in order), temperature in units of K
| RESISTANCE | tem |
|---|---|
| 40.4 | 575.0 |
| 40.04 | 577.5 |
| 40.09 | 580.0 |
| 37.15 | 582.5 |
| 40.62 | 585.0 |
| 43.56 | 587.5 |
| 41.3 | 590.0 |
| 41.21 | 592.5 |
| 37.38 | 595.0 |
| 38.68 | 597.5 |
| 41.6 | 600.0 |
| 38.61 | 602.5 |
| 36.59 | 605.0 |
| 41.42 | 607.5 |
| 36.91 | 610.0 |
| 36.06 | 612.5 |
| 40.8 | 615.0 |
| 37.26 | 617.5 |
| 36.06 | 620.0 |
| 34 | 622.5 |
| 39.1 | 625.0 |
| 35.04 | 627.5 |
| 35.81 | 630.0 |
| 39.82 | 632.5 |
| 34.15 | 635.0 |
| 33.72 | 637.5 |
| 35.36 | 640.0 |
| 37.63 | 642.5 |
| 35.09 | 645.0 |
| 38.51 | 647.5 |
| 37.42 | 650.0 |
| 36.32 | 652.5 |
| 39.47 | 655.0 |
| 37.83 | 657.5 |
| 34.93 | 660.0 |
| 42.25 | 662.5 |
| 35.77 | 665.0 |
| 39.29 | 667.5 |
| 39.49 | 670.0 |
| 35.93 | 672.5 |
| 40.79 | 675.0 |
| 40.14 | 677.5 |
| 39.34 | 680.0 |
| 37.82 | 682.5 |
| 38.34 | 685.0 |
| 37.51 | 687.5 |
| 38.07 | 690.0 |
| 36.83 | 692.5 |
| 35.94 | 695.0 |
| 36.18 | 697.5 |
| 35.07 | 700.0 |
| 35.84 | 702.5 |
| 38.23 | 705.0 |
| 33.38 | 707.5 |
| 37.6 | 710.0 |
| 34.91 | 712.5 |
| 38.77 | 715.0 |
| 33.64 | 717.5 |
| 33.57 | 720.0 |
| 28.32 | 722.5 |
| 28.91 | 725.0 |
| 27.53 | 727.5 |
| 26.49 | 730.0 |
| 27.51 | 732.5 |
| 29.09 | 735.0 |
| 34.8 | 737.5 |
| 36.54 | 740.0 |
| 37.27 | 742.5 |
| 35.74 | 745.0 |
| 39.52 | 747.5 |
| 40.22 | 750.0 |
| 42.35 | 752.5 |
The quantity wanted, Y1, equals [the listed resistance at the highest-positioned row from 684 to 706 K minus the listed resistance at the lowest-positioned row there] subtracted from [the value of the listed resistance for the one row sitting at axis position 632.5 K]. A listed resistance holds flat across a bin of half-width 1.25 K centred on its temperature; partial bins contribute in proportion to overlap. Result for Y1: 40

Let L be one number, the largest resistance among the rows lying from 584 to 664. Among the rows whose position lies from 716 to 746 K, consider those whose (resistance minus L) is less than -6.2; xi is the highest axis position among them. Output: 745.0 K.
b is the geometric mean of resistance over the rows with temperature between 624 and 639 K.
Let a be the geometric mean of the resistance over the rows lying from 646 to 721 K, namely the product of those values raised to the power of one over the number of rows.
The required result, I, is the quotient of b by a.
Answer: 0.97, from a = 37.2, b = 36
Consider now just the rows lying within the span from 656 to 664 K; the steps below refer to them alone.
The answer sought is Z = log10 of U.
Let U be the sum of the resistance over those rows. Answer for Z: 2.06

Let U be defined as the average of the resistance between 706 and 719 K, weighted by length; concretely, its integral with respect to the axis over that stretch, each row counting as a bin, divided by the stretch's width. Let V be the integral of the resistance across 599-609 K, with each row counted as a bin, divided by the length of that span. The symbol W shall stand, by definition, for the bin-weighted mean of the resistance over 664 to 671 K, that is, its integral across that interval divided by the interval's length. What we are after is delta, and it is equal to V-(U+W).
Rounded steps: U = 35.7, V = 39.4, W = 38.2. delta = -34.5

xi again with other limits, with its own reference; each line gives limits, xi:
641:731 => 730.0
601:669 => 665.0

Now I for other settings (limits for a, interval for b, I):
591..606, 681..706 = 0.95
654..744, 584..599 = 1.14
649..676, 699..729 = 0.88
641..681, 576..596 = 1.05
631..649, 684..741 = 0.93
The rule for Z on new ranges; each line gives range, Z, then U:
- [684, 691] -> 2.06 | 114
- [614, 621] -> 2.06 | 114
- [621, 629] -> 2.03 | 108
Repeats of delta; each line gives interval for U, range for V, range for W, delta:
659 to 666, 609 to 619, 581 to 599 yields -40.1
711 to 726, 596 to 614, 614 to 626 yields -31.9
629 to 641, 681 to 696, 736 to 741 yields -33.6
